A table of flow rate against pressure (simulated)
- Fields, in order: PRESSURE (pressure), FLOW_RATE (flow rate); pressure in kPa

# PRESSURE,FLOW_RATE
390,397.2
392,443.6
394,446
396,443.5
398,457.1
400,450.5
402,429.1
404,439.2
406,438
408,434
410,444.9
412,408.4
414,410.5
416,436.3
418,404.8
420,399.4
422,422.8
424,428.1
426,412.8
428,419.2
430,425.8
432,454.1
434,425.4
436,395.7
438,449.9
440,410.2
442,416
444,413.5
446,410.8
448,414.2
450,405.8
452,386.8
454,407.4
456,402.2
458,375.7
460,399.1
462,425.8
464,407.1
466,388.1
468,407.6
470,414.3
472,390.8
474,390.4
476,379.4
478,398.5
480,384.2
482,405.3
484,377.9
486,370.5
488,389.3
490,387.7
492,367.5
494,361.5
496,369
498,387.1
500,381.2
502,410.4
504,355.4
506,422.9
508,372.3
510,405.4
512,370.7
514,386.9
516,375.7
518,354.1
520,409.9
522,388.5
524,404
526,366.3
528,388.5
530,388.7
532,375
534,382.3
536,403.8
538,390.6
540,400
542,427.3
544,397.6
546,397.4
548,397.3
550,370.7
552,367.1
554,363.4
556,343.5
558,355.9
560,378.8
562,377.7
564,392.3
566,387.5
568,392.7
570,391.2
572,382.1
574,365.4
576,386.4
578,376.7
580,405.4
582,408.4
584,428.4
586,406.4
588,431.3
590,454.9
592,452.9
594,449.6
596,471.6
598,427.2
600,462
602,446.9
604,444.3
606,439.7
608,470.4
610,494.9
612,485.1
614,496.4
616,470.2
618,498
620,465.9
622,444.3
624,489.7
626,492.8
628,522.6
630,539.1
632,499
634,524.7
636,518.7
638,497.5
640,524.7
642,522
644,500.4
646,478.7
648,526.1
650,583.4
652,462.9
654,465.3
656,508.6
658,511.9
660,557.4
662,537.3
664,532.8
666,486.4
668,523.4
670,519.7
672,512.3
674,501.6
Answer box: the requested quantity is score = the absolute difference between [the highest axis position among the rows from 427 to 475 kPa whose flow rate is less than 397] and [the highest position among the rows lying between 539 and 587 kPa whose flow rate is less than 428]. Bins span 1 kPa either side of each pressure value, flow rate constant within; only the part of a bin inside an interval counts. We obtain 112 kPa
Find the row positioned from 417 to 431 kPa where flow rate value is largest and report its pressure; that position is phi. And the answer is 424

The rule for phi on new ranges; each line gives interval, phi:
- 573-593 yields 590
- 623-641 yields 630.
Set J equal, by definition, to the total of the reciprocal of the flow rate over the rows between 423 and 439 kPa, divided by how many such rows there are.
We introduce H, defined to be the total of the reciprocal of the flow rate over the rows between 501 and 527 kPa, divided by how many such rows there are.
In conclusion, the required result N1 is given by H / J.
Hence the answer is 1.1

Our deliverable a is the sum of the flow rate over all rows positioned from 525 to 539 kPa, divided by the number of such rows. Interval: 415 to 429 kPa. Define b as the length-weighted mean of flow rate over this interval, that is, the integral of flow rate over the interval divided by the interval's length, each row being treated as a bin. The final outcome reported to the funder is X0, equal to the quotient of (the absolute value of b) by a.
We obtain 1.08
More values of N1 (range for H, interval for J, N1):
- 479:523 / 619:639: 1.3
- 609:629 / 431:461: 0.8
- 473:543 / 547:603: 1.0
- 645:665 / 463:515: 0.8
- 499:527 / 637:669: 1.3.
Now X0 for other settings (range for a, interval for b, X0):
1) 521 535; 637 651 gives 1.35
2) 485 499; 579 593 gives 1.13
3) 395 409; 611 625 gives 1.08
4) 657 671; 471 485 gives 0.74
